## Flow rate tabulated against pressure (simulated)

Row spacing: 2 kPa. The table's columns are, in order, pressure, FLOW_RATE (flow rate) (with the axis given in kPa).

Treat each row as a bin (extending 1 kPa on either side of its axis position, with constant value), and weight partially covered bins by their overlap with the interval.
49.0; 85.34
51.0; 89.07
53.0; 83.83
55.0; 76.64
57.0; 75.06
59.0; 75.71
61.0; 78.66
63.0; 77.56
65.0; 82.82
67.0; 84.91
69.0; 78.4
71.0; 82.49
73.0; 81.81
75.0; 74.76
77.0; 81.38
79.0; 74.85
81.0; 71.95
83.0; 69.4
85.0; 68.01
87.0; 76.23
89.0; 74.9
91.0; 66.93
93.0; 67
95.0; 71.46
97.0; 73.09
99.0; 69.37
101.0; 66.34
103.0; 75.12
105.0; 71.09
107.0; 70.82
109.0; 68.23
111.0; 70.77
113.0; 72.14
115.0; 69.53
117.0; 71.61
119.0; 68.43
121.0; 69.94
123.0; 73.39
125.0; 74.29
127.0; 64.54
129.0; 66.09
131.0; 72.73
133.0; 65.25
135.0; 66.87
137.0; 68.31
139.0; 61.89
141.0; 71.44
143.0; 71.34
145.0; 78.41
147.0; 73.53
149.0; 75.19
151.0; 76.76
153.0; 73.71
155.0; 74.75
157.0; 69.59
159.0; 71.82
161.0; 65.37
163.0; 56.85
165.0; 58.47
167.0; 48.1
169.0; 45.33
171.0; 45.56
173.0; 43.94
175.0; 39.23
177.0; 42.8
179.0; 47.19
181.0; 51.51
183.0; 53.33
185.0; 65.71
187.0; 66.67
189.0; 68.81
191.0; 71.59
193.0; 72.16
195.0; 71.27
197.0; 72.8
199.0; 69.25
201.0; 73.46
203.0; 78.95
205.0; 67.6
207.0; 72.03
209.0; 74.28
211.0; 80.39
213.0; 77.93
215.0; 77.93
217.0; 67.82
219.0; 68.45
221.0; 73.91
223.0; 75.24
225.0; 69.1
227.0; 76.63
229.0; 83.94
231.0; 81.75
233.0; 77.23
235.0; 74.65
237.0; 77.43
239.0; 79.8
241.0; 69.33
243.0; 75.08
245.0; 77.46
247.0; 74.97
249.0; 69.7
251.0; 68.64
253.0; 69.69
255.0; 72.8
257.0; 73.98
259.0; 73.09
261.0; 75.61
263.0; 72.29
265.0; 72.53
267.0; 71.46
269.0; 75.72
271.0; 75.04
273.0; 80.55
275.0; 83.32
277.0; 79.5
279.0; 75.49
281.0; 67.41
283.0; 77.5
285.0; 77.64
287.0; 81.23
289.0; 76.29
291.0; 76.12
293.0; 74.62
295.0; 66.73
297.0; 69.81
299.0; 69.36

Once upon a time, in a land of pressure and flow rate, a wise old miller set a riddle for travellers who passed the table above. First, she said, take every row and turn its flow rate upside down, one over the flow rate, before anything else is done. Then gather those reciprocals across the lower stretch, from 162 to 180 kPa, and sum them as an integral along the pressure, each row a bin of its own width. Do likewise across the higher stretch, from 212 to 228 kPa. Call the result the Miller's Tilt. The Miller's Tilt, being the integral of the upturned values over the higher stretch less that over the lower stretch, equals -0.17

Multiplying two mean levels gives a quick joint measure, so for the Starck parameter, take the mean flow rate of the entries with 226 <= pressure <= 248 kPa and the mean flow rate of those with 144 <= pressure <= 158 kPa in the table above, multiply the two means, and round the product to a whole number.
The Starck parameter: 5750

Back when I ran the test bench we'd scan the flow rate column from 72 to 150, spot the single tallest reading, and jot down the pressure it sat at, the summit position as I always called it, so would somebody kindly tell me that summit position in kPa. 73.0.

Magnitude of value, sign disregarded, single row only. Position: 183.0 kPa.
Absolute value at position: 53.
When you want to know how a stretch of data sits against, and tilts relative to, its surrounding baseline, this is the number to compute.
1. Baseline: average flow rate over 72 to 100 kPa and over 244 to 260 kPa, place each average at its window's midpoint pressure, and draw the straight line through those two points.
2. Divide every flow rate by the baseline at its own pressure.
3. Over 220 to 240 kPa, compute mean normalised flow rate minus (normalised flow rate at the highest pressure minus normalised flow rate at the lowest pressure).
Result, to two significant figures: 0.98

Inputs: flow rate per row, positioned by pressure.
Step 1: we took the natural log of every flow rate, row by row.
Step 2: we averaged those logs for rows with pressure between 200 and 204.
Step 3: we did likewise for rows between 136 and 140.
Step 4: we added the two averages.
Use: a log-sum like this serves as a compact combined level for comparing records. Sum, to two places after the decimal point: 8.51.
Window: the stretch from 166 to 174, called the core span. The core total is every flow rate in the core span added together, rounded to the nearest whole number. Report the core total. 183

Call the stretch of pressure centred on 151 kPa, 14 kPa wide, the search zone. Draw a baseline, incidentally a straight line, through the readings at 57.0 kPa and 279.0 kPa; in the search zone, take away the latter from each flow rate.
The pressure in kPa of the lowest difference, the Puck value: 157.0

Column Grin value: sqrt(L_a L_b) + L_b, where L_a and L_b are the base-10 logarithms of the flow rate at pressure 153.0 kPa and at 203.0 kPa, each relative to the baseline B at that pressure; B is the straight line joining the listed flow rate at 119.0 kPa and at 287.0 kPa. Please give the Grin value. 0.043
